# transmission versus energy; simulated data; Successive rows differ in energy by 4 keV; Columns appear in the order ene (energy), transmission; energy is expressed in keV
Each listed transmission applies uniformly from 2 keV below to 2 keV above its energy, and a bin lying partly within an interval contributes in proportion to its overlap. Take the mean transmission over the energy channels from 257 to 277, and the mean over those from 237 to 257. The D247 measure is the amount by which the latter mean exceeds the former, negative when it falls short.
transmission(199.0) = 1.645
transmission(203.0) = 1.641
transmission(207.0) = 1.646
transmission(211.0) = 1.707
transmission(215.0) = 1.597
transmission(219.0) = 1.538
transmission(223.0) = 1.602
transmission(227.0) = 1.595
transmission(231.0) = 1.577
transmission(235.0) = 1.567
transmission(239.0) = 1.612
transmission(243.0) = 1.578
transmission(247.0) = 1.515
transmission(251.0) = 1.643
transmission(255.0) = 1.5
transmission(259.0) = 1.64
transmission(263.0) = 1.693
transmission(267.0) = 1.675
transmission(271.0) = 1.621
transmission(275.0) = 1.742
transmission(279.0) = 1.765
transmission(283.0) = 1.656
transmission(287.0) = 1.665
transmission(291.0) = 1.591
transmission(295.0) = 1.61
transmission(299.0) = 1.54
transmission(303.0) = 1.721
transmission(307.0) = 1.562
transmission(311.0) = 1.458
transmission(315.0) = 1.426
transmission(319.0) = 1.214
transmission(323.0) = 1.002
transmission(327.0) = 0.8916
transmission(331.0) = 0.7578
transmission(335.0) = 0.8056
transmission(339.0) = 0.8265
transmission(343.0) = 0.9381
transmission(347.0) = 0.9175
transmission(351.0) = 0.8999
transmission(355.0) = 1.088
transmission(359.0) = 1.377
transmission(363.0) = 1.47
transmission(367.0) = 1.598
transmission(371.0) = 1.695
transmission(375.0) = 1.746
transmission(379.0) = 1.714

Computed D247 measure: -0.1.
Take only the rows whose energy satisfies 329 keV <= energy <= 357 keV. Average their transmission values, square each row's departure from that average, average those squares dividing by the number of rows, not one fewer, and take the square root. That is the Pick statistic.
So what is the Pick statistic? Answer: 0.10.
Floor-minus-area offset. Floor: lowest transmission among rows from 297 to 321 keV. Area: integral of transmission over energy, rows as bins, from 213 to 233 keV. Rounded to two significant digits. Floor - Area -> -30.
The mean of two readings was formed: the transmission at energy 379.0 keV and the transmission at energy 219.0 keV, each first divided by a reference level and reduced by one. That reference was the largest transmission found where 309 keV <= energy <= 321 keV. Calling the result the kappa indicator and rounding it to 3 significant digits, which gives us 0.115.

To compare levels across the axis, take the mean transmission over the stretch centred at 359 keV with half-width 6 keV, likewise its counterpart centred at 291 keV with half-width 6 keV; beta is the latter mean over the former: 1.24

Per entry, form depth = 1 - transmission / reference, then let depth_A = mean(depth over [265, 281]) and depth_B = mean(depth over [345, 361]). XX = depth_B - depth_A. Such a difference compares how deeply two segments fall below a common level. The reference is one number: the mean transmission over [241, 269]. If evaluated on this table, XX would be 0.4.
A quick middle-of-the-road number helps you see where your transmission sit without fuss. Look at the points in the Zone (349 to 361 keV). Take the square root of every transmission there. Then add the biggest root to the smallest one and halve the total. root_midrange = 1.06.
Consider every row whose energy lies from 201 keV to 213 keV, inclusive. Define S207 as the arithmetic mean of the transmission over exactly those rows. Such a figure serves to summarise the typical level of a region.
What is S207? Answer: 1.66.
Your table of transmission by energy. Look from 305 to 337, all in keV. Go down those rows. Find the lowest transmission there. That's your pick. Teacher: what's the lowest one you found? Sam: 0.7578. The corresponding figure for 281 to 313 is 1.458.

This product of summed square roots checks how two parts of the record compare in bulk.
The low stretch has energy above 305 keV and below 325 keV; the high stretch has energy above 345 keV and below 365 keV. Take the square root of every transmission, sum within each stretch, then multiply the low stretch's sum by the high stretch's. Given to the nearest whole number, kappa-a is 31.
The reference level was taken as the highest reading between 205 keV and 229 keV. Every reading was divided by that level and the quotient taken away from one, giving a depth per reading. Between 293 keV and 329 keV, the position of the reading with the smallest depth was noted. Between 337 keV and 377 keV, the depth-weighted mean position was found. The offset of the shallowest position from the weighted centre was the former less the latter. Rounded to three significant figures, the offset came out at -45.6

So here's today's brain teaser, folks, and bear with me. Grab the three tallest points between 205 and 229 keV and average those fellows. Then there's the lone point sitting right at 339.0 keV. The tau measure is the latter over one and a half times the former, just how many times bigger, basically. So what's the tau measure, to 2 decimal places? 0.33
